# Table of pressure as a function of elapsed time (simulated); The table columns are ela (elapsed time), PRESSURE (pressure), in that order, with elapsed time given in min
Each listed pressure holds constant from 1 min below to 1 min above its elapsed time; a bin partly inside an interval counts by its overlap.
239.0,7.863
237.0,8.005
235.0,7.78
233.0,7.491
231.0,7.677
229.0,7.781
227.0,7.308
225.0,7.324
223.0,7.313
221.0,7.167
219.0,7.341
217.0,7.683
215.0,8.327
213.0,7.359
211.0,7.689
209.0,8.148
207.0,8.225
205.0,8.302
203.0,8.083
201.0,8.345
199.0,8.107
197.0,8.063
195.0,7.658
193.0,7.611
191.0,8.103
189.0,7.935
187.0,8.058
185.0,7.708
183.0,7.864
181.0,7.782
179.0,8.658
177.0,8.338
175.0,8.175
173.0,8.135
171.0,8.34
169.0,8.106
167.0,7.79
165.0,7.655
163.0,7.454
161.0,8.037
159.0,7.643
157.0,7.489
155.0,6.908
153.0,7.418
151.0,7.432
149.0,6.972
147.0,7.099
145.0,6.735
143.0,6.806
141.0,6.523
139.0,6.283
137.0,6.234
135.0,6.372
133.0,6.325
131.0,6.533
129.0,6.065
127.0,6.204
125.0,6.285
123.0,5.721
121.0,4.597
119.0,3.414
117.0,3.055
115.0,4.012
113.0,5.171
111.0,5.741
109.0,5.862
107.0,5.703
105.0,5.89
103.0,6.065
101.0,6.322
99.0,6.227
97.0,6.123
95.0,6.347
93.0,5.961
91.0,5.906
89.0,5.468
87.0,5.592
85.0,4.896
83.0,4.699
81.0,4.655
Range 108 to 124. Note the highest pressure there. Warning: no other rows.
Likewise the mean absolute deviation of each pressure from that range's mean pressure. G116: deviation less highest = -4.93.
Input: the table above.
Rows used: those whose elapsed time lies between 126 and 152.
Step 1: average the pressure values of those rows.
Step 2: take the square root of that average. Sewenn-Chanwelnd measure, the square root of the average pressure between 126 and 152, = 2.57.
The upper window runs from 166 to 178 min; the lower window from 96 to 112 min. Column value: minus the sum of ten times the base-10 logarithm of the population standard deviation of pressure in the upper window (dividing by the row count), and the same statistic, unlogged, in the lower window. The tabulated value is 7.1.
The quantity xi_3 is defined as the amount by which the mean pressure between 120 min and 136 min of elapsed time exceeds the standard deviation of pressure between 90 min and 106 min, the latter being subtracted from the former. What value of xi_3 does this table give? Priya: 5.8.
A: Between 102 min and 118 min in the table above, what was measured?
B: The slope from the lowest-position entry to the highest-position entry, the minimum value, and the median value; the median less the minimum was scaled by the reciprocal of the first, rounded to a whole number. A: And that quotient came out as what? -12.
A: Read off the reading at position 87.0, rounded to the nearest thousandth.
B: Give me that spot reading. 5.592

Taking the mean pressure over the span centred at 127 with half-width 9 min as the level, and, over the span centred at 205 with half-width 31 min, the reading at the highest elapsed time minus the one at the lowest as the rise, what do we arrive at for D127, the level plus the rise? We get 5.3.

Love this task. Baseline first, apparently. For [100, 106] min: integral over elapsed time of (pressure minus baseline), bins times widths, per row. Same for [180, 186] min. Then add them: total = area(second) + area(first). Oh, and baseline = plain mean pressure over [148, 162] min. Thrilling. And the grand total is -6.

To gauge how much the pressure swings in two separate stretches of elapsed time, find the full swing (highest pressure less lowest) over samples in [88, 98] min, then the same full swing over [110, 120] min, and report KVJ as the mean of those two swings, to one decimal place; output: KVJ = 1.8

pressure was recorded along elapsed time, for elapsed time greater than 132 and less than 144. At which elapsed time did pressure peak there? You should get 143.0 min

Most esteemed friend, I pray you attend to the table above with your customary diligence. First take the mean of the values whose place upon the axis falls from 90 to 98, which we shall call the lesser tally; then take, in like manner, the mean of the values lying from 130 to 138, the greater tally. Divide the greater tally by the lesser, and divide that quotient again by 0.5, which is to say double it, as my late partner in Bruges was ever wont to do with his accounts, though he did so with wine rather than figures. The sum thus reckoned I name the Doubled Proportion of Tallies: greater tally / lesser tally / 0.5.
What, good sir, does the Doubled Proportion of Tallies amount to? 2.1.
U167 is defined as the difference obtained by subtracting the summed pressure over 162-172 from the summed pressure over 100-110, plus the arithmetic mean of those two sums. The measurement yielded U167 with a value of 25.1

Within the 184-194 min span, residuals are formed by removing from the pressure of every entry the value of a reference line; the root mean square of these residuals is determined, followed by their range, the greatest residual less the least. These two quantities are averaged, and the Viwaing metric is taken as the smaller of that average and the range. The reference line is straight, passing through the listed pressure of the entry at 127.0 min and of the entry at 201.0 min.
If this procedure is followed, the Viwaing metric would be 0.43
